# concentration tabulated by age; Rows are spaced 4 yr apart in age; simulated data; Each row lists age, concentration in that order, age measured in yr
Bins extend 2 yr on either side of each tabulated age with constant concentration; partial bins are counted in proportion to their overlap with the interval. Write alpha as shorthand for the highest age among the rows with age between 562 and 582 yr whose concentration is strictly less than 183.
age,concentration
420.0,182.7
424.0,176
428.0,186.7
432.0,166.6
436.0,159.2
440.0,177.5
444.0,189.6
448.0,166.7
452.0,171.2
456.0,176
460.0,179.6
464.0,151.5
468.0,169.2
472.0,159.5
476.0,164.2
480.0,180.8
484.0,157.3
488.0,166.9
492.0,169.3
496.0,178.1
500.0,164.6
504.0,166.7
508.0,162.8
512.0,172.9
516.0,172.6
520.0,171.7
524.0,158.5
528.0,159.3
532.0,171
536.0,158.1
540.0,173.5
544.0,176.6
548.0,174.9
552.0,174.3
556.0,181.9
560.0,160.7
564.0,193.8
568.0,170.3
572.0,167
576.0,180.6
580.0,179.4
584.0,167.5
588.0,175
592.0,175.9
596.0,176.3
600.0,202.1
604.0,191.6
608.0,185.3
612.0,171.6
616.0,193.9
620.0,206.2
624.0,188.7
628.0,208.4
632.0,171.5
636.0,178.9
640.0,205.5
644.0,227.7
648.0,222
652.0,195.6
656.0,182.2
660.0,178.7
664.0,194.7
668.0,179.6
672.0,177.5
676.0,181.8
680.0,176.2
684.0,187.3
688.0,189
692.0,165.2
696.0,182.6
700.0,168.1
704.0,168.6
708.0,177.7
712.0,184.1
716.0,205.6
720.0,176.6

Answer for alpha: 580.0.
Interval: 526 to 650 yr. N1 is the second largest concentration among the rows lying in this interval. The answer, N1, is 222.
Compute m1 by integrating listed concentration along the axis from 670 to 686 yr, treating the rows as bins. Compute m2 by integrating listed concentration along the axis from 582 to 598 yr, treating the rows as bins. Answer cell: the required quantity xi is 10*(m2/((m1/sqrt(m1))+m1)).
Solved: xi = 9.4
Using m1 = 2891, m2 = 2779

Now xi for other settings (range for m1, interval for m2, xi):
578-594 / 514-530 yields 9.3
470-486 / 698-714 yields 10.4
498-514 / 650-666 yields 11.0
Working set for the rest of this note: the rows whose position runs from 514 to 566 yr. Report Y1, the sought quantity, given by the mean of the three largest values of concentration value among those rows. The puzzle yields 184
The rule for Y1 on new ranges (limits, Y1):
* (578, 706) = 219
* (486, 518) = 175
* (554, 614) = 196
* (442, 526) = 183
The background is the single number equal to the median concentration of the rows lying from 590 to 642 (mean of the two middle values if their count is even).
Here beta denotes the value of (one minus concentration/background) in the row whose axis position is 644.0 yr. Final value -0.21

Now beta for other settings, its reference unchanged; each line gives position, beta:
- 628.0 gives -0.10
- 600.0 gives -0.07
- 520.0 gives 0.09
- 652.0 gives -0.04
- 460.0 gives 0.05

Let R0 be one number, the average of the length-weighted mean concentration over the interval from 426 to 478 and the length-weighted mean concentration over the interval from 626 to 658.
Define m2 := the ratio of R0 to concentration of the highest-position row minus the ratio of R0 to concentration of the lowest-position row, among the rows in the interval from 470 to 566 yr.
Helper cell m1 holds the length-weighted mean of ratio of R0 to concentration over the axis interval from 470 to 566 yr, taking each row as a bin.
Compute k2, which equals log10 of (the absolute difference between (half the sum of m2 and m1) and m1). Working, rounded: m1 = 1.09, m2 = -0.21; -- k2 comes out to -0.19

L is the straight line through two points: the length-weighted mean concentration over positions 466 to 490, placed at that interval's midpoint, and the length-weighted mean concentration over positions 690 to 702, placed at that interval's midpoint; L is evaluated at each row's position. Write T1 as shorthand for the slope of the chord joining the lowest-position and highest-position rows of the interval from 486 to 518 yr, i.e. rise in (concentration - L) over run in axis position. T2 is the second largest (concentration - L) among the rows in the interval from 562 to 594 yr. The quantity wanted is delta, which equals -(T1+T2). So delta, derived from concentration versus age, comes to -11.9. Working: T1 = 0.18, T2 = 12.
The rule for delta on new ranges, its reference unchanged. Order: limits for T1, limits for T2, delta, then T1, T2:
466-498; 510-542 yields -5.9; 0.29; 6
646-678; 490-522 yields -4.2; -1.46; 6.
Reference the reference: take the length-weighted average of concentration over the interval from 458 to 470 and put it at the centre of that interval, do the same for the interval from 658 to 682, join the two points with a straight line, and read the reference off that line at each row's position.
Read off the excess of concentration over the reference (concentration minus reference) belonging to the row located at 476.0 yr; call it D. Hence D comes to -3.4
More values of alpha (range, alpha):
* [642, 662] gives 660.0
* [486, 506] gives 504.0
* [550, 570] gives 568.0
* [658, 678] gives 676.0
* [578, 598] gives 596.0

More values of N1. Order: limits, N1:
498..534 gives 172.6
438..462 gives 179.6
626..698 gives 222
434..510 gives 180.8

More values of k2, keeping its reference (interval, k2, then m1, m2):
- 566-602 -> -0.22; 1.05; -0.17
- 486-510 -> -0.27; 1.10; 0.03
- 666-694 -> -0.33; 1.03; 0.09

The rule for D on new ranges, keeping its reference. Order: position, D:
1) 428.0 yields 22.5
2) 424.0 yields 12.1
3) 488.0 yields -1.6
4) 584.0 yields -7.8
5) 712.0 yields -0.3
